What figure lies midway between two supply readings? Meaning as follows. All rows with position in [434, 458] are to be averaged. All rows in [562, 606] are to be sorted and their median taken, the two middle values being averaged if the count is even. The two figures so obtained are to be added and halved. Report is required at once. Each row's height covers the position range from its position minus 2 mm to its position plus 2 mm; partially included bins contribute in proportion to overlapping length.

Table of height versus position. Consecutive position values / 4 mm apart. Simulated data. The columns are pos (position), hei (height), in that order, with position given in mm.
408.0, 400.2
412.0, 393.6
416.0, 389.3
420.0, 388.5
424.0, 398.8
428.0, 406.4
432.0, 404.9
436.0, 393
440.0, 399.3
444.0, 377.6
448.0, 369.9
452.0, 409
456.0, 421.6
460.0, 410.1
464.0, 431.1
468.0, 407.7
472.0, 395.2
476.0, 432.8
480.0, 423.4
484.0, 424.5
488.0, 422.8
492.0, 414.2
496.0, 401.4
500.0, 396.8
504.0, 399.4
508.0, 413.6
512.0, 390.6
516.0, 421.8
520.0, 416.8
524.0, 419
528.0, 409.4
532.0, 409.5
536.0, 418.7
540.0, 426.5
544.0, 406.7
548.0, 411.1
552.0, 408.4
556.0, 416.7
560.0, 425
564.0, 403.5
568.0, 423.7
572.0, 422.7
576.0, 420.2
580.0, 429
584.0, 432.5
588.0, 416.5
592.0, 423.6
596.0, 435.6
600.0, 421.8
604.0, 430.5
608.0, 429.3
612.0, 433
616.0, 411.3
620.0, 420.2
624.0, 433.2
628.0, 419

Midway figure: 409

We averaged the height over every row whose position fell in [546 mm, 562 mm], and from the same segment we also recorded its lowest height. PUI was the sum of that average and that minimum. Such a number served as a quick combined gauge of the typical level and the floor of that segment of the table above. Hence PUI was 824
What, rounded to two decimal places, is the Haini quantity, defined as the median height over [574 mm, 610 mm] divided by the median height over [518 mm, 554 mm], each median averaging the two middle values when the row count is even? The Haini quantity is 1.04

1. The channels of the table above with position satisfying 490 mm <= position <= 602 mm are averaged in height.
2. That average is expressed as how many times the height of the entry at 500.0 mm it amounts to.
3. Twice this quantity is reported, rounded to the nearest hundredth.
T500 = 2.09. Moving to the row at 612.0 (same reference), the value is 1.92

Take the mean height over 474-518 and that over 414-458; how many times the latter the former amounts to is 1.04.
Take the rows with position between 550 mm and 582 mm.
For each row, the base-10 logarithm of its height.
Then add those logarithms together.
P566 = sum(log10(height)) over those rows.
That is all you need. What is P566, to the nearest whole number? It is 21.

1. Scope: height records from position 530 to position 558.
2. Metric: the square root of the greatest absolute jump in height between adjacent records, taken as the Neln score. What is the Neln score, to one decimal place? 4.4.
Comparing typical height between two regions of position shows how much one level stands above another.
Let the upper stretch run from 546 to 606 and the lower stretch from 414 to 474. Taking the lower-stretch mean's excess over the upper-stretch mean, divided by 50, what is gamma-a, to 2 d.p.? -0.42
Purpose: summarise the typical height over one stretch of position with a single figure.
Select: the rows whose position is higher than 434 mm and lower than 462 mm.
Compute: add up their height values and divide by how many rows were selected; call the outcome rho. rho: 397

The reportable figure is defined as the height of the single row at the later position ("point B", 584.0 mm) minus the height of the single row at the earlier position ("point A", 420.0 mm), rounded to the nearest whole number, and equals 44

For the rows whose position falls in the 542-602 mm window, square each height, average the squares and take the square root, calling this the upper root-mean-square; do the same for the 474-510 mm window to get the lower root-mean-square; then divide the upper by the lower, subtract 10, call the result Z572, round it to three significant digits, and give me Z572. -8.99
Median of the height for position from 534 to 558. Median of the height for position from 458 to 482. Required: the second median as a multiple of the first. 1.01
